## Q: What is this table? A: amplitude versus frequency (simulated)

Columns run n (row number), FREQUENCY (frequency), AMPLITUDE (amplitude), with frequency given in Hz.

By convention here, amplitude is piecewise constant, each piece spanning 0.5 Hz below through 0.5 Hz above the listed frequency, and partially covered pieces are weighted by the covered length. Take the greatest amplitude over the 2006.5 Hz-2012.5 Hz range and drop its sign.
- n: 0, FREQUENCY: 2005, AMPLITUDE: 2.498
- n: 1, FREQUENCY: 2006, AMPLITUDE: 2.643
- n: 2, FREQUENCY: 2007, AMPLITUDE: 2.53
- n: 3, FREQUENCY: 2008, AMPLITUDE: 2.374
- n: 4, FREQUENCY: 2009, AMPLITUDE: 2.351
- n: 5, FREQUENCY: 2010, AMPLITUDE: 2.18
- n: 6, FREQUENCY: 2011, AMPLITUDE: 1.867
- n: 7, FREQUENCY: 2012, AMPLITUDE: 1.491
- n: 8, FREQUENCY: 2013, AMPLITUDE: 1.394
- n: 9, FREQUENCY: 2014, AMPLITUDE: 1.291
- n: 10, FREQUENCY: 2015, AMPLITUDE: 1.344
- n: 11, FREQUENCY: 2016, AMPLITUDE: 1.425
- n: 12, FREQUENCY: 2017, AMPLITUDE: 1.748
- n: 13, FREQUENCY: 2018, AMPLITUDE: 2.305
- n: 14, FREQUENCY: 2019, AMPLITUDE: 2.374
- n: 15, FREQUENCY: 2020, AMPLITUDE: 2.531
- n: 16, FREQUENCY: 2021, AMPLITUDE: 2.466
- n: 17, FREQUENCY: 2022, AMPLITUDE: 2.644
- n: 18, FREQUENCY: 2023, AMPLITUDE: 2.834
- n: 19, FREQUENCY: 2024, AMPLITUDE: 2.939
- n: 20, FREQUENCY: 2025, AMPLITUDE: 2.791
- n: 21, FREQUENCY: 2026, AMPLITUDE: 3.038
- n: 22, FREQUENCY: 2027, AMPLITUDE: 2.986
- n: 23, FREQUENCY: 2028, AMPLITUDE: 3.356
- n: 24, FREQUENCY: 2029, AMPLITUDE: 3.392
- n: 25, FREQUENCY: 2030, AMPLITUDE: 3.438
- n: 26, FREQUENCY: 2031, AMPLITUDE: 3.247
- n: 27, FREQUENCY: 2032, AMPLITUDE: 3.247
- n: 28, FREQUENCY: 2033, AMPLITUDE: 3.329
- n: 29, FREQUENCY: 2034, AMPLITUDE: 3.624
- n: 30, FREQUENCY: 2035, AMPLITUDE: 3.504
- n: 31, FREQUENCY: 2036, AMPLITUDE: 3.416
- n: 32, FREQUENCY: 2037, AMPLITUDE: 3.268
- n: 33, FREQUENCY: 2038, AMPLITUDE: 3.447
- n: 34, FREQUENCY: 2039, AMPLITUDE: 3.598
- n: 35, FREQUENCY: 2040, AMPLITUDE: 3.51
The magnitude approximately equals 2.5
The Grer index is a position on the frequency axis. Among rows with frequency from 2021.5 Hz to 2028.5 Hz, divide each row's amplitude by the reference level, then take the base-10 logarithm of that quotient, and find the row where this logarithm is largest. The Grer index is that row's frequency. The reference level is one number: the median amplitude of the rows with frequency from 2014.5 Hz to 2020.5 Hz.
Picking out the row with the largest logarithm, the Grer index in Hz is 2028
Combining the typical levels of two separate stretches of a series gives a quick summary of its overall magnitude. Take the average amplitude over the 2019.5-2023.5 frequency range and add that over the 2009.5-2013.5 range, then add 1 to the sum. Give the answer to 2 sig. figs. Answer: 5.4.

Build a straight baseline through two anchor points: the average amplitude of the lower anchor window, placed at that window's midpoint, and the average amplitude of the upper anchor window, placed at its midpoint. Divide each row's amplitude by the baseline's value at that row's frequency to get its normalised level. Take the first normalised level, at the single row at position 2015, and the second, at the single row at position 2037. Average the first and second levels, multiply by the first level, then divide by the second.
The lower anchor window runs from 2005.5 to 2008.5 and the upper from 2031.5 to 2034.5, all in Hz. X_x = 0.37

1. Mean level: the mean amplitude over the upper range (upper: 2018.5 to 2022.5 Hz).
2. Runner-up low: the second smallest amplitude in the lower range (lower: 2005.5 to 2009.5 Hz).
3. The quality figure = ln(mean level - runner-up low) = -2.0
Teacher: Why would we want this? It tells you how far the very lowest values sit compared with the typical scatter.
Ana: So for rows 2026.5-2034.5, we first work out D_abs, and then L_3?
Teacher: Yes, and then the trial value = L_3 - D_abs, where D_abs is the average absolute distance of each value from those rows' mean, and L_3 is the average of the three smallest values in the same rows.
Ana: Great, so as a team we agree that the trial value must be 3.0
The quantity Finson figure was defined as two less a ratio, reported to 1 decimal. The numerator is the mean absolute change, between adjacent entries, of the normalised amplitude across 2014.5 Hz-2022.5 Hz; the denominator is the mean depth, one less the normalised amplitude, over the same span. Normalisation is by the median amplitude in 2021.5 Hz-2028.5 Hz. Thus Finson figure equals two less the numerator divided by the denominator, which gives 1.8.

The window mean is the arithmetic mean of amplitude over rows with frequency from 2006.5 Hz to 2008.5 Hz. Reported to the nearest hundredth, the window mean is 2.45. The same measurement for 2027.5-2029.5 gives 3.37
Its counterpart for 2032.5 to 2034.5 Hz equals 3.48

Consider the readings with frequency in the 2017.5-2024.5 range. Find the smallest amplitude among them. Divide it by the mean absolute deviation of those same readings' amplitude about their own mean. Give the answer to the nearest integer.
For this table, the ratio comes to 12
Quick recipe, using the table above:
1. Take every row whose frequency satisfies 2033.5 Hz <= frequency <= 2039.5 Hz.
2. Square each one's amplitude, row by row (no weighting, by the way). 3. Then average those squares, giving 12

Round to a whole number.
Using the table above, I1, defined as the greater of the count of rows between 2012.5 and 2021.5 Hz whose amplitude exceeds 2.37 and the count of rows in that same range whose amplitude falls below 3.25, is 9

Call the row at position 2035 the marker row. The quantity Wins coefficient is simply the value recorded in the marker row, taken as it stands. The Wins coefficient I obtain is 3.504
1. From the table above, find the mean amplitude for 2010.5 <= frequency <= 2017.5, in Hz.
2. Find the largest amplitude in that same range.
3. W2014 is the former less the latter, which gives -0.36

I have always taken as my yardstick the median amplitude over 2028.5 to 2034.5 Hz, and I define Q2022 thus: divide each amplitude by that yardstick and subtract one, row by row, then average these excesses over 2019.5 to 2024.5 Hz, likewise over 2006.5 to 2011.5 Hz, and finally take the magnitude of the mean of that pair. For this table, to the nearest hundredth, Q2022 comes 0.26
